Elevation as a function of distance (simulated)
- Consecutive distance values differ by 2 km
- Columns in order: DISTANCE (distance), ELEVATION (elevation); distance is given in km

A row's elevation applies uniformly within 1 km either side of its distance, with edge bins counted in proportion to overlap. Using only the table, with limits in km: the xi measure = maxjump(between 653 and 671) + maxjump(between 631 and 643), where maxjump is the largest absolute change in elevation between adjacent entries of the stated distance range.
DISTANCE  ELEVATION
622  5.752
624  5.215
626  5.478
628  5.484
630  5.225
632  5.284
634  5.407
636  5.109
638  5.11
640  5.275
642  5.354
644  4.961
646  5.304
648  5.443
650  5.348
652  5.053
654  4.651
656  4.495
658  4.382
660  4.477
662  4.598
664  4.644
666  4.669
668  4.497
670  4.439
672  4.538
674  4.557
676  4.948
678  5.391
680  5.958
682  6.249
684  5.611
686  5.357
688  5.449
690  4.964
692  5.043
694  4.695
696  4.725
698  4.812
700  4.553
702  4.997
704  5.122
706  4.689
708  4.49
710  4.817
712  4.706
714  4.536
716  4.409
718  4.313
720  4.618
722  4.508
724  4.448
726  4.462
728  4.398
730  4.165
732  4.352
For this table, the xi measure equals 0.47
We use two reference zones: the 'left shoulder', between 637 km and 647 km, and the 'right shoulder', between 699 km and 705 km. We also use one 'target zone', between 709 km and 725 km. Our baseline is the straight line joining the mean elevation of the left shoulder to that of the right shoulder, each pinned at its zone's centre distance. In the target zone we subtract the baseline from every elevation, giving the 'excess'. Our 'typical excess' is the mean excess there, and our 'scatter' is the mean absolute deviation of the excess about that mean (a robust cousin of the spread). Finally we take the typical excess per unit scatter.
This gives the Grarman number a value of -2.3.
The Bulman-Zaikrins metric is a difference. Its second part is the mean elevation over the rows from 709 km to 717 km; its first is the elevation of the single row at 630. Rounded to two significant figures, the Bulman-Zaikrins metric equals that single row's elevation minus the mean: 0.61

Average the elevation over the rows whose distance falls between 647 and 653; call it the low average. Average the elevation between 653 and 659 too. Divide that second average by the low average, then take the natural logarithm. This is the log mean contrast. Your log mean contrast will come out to -0.16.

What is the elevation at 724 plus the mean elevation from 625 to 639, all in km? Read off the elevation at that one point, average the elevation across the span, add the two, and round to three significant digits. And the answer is 9.75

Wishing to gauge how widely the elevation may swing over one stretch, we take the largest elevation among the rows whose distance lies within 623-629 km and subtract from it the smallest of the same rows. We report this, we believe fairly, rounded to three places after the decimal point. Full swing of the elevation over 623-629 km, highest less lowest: 0.269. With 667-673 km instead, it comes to 0.099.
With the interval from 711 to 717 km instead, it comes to 0.297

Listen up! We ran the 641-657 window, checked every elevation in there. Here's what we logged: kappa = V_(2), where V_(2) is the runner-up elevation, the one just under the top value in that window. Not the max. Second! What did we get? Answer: 5.354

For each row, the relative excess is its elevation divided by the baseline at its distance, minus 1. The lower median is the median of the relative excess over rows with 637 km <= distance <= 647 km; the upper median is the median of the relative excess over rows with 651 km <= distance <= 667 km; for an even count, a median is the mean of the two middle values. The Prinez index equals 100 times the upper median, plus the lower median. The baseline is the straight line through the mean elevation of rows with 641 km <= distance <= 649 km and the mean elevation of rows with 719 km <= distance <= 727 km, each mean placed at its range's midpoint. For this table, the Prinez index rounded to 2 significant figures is -10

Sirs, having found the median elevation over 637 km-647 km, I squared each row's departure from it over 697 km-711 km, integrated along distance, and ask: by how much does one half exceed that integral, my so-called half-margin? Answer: -3.5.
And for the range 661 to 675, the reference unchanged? -6.7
